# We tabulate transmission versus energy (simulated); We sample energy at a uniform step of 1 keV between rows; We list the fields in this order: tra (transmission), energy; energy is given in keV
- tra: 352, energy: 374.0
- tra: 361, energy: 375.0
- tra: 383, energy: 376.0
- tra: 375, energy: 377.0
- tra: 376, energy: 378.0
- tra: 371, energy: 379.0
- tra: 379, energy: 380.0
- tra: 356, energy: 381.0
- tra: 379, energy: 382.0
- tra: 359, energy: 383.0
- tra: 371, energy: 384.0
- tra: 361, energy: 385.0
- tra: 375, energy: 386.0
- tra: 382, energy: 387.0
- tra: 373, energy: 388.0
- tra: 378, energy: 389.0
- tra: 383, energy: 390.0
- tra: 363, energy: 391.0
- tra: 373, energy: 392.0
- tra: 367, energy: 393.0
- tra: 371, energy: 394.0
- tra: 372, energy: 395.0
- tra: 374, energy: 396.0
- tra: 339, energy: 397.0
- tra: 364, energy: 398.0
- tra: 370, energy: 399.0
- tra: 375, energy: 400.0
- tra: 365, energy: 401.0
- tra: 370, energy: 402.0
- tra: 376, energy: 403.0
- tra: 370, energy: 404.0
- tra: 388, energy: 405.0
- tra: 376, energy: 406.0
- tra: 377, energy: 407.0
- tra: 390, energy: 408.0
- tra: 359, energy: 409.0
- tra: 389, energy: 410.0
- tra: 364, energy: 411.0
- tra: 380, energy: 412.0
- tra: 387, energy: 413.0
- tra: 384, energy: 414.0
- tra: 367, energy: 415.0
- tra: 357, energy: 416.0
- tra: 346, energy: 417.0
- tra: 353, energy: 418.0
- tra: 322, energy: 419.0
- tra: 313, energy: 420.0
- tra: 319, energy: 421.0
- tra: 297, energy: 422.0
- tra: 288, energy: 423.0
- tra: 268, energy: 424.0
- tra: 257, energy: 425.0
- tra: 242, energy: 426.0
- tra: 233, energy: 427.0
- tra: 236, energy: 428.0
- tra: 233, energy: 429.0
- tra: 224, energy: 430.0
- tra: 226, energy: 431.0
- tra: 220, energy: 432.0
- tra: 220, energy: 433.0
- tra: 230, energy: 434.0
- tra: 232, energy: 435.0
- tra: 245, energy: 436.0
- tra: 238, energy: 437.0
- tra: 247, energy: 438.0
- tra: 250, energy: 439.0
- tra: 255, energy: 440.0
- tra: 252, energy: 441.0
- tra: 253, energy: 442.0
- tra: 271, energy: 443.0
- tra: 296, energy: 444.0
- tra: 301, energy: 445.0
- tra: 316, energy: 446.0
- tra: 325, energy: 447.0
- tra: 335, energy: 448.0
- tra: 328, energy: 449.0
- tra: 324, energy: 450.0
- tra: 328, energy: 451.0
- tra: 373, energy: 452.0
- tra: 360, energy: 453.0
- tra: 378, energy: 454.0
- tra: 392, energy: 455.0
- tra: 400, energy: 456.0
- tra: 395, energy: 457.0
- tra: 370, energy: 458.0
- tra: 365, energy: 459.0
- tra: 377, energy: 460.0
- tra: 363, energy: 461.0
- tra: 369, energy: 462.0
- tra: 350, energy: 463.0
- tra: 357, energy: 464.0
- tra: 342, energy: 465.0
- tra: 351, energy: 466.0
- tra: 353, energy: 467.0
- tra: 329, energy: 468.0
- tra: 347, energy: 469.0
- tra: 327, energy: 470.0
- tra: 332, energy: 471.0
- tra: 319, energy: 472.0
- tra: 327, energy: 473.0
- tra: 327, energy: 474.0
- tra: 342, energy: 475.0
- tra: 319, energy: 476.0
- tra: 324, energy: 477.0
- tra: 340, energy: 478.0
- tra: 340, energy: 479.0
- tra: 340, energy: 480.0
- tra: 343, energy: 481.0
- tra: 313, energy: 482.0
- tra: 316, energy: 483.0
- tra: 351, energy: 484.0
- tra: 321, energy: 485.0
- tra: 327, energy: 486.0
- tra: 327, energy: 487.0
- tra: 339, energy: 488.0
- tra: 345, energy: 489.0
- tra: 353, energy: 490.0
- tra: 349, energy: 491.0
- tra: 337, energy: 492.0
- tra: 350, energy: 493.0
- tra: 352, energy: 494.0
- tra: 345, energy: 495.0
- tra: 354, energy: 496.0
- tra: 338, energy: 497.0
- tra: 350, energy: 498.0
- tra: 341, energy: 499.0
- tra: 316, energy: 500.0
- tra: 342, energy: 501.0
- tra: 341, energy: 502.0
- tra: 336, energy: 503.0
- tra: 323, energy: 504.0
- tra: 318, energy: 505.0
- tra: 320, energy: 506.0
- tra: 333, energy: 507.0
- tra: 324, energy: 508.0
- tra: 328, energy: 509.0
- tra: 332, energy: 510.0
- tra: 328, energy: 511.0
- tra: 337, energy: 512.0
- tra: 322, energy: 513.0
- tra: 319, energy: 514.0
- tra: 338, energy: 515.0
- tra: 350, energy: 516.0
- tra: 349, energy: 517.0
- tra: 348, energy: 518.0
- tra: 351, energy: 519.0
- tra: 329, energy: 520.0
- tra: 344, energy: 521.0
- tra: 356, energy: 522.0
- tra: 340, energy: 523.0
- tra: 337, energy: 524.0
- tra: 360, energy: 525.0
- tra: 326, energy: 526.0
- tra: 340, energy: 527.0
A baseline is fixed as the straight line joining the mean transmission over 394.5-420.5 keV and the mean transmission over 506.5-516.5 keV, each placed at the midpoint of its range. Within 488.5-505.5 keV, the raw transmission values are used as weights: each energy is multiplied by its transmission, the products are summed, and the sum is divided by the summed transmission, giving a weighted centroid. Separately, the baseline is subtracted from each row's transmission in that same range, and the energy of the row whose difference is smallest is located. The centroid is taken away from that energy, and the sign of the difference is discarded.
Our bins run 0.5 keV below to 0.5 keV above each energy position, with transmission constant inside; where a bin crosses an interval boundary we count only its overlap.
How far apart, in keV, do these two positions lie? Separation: 3.1 keV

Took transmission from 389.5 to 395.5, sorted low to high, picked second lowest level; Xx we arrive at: 367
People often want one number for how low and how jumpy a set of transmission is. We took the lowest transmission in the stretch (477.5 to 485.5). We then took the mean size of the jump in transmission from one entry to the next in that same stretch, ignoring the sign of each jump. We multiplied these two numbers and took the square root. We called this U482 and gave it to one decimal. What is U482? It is 67.2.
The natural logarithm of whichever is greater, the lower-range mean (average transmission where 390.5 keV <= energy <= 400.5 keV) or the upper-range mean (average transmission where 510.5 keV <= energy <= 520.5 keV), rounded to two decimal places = 5.90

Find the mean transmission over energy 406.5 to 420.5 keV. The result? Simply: 363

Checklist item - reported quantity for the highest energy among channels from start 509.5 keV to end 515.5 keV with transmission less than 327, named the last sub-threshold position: 514.0 keV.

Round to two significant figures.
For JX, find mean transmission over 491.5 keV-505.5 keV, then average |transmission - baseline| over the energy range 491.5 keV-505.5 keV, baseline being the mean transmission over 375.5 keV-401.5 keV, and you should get 32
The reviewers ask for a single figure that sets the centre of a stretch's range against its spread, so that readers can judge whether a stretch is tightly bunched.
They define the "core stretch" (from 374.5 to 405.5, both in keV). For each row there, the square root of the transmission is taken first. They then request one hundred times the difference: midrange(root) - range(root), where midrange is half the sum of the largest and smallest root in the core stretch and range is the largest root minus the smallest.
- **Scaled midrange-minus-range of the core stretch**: 1777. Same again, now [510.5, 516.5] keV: 1744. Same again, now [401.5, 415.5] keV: 1855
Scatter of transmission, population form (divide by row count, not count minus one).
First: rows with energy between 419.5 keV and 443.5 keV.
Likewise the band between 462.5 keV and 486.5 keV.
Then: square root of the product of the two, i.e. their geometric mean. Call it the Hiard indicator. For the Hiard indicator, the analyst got 19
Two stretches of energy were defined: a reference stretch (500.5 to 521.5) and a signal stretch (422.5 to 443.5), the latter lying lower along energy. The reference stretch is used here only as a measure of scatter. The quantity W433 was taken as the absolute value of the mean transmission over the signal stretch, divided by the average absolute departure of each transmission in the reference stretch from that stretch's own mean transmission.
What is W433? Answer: 26.4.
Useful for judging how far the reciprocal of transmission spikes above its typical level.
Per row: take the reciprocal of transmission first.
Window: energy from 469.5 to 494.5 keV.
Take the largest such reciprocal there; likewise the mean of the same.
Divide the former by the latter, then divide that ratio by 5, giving 0.213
